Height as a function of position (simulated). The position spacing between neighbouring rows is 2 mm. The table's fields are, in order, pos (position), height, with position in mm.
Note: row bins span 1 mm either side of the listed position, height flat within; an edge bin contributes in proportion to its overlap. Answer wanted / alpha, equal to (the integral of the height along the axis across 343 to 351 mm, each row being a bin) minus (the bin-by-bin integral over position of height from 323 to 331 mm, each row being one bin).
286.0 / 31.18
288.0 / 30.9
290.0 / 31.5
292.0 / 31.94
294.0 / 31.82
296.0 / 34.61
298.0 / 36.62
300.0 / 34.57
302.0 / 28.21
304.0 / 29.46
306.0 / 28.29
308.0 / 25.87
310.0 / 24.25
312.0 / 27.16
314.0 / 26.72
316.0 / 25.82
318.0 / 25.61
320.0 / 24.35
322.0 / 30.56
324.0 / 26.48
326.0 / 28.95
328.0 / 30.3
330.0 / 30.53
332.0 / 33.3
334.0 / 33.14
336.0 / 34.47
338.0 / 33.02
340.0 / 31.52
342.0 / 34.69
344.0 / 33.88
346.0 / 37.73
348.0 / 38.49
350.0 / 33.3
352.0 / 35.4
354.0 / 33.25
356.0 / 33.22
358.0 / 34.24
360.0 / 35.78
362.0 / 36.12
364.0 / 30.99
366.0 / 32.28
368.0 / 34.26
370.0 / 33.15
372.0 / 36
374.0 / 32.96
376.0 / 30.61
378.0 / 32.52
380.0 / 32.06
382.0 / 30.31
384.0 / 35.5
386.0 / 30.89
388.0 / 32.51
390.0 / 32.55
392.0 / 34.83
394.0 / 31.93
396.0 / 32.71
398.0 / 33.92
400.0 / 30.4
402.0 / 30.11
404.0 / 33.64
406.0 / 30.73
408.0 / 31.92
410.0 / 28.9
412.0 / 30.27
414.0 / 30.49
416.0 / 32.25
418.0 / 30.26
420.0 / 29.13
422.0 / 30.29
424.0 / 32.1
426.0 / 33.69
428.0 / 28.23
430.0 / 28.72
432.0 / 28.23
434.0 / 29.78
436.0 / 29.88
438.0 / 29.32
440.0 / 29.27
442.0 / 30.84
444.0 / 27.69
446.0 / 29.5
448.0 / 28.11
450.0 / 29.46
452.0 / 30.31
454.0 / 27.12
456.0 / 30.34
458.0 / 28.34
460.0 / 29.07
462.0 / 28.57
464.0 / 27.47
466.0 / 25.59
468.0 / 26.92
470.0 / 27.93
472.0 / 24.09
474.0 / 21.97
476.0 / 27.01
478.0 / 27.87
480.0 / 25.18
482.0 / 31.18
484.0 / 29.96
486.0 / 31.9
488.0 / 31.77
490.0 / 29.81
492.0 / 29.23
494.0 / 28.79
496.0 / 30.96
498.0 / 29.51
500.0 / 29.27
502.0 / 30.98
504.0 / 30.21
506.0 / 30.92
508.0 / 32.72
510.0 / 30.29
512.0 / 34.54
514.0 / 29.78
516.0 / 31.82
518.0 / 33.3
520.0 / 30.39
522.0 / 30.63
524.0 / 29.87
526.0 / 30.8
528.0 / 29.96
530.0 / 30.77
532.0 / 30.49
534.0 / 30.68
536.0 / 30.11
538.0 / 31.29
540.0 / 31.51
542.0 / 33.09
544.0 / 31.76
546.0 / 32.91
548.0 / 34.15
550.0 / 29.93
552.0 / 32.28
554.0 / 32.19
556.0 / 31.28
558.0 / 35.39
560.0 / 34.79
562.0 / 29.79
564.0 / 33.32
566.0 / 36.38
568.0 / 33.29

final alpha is 54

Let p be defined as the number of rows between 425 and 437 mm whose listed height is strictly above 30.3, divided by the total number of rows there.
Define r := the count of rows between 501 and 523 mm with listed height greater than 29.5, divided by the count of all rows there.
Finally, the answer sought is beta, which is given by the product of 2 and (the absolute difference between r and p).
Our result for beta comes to 1.7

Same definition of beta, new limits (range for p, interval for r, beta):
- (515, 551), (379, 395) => 0.4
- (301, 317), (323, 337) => 1.4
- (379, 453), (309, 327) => 0.9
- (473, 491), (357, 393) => 1.3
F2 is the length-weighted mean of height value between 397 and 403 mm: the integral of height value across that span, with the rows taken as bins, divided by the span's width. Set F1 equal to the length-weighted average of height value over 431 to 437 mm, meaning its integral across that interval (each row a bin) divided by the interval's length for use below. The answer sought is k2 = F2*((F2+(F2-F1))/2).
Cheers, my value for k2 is 530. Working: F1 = 29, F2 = 31.5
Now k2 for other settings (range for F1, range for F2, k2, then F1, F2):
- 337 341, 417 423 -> 411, 32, 29.9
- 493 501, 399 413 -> 495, 30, 30.9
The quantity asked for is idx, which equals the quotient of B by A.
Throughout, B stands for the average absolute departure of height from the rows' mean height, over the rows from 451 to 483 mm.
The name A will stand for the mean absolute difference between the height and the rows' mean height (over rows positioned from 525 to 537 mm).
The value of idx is 6.1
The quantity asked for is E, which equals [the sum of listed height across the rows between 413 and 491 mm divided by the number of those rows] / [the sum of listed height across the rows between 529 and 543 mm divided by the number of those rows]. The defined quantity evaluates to 0.93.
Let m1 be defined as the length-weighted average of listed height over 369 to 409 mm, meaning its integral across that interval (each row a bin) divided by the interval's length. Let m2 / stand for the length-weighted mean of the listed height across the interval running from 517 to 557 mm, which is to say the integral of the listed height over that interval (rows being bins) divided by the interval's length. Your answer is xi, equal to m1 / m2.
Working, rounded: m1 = 32.5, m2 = 31.4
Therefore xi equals 1.03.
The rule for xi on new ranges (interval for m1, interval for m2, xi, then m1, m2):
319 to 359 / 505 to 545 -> 1.04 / 32.5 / 31.2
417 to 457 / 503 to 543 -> 0.95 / 29.6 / 31.2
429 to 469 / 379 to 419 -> 0.90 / 28.7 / 31.8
